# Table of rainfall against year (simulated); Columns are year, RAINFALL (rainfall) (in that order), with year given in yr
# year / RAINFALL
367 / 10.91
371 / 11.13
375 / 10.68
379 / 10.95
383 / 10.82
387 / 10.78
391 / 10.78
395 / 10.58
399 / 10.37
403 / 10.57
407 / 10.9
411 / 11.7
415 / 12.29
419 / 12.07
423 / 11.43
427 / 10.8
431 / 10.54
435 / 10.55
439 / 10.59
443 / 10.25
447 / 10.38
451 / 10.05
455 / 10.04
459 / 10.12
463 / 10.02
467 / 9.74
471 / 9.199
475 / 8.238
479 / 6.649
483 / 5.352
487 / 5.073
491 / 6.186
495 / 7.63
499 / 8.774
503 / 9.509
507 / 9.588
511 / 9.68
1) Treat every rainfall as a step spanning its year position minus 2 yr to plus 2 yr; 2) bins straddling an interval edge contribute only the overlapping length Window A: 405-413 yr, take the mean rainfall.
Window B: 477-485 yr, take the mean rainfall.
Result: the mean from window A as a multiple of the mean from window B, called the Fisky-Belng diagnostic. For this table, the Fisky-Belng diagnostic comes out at 1.88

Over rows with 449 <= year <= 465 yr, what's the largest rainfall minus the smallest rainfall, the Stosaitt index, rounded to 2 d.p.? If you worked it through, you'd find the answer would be 0.10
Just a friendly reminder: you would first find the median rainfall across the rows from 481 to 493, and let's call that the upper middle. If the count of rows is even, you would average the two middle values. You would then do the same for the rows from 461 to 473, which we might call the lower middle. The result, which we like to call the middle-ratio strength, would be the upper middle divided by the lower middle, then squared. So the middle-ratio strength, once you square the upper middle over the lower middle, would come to 0.30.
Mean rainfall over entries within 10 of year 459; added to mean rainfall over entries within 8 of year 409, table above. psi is 21.4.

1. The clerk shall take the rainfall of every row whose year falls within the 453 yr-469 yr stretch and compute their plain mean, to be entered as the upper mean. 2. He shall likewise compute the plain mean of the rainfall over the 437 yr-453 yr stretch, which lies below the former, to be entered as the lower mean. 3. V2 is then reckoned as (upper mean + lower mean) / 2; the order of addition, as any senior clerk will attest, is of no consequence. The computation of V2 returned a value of 10.1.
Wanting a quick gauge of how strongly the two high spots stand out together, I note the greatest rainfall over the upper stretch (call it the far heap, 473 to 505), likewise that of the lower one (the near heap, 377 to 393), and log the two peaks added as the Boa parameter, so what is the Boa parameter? 20.5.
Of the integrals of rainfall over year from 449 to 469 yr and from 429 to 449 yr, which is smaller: 200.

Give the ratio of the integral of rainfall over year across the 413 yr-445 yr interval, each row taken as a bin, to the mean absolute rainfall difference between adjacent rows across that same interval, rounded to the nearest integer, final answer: 1158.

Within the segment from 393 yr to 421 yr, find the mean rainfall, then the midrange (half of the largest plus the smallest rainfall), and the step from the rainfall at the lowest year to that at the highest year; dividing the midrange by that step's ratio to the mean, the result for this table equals 85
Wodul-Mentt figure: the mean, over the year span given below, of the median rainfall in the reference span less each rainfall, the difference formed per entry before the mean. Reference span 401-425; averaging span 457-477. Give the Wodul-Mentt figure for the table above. 2.1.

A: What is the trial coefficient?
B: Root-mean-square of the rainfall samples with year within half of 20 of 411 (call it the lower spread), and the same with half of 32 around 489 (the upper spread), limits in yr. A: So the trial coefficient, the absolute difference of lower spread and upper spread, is 4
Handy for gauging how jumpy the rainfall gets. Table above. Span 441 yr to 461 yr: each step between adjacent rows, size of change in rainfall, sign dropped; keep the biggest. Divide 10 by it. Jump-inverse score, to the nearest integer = 30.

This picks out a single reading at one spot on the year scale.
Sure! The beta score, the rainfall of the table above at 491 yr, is 6.186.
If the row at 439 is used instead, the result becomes 10.59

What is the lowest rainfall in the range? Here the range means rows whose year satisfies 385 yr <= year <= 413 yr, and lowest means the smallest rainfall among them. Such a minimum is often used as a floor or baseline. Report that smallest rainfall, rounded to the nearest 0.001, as 10.370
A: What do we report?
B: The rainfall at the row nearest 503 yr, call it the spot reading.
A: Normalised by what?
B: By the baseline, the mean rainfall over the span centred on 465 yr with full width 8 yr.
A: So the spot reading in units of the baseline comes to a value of 1.0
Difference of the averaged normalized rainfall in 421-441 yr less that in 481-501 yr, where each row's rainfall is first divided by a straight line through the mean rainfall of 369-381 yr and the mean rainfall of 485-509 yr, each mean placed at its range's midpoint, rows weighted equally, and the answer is 0.30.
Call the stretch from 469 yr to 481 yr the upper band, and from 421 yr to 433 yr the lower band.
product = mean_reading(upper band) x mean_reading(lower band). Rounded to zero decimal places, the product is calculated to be 88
